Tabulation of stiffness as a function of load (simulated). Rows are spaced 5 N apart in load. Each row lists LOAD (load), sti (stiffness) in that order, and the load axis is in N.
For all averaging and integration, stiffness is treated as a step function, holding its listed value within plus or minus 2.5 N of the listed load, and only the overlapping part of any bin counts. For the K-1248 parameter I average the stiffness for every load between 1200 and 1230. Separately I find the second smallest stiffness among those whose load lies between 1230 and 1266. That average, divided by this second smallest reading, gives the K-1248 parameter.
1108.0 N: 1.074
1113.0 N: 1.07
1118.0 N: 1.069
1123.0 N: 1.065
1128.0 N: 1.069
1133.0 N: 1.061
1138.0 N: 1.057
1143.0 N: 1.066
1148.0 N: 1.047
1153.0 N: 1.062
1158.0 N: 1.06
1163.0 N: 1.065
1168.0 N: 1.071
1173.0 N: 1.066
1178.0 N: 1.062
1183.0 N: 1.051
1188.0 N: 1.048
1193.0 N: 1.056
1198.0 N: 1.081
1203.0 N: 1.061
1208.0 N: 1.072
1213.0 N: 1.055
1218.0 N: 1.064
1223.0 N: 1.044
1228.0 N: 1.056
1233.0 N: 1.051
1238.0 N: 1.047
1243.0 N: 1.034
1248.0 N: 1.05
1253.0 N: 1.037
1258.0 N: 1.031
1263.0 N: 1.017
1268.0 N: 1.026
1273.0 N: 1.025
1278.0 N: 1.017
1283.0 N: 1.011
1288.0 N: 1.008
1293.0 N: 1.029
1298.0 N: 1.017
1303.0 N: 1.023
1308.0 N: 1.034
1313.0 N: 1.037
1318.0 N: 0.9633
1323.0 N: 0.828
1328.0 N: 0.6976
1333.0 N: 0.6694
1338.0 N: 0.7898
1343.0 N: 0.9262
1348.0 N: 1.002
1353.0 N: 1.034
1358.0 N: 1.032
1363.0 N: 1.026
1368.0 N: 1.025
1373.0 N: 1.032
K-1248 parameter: 1.027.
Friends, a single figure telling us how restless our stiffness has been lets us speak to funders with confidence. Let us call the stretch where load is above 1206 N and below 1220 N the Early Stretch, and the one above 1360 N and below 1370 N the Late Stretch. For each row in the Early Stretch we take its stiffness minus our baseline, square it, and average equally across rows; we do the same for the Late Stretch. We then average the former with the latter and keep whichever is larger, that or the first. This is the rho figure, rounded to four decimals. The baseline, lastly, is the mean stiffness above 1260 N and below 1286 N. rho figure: 0.0020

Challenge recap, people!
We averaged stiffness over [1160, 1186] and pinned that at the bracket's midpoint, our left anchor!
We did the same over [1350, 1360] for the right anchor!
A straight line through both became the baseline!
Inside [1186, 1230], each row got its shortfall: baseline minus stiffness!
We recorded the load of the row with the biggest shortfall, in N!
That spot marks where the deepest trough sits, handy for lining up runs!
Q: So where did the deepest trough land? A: 1188.0 N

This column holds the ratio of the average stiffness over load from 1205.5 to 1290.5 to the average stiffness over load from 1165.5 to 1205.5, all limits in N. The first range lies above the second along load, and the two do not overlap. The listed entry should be 0.977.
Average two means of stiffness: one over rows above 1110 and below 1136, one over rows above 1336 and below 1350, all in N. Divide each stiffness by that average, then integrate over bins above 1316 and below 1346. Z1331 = 25 N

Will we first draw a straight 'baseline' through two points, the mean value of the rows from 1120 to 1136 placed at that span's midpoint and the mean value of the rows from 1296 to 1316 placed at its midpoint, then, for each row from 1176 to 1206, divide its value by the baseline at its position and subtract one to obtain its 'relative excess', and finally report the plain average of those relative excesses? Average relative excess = 0.008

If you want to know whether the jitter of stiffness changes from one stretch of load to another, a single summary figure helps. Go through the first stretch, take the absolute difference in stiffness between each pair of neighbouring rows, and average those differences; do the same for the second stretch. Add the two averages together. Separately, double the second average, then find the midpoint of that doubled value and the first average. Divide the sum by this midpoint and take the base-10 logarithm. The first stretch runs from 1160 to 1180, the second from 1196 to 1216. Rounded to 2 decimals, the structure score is 0.06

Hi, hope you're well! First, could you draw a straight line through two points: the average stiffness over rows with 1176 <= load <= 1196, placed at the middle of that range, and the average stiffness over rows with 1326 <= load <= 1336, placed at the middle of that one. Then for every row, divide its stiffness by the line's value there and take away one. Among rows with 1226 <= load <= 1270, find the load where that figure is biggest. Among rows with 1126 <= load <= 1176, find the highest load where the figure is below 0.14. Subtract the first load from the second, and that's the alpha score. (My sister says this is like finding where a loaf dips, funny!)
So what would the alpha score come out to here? -95 N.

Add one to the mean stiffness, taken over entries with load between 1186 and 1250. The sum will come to 2.06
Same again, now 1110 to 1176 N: 2.06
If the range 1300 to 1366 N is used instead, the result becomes 1.93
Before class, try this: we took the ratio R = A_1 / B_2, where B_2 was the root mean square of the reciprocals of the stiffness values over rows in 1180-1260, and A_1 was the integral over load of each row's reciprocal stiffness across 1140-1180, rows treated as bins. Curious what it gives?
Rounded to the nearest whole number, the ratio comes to 40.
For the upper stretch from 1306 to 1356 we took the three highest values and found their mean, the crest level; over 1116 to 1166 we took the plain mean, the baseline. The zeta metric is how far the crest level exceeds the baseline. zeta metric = -0.027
